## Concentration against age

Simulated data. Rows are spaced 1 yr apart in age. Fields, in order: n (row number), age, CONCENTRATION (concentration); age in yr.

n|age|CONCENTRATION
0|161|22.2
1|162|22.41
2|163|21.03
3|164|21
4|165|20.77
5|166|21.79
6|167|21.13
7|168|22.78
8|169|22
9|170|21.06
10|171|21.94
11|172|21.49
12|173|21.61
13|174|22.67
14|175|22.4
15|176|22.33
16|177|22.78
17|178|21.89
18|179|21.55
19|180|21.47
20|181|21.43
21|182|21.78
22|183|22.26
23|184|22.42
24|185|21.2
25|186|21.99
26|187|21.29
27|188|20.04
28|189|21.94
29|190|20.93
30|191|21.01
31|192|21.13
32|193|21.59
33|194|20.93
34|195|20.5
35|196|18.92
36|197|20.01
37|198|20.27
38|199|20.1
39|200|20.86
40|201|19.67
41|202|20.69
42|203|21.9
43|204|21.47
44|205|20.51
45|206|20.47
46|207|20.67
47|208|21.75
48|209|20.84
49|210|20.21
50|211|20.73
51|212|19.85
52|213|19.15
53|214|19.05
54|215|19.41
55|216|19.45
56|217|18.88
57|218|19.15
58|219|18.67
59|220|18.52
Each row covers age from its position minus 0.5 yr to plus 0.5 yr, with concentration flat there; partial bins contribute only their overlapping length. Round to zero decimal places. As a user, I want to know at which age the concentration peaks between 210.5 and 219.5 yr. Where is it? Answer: 211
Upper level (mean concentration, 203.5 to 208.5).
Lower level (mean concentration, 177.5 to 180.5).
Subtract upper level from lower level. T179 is 0.7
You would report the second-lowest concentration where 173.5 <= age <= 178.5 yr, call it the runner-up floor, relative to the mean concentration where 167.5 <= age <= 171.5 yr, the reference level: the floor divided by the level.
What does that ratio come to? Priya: 1.02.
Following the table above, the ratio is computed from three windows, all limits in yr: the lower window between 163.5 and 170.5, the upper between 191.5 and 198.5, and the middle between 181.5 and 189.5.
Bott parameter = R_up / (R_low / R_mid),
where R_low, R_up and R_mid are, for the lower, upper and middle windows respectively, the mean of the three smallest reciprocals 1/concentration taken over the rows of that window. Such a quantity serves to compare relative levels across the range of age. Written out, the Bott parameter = 0.0471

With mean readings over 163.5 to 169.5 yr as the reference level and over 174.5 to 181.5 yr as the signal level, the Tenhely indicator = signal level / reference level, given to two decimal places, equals 1.02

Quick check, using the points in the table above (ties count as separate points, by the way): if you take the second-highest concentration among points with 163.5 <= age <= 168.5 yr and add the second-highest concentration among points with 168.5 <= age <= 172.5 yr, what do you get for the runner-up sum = 43.7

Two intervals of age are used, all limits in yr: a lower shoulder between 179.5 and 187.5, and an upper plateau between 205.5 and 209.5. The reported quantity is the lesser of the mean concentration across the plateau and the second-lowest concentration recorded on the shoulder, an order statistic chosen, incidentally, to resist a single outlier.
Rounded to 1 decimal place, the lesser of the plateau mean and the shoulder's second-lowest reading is 20.9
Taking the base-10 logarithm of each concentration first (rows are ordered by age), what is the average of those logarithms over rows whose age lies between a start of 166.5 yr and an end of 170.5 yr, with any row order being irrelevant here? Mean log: 1.34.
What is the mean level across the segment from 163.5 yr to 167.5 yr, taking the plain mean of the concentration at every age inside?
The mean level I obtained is 21.2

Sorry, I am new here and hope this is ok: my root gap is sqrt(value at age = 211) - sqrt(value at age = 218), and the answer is 0.18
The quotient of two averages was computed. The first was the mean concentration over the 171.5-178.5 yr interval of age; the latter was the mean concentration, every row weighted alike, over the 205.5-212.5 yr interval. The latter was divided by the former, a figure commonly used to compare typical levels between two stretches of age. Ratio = 0.931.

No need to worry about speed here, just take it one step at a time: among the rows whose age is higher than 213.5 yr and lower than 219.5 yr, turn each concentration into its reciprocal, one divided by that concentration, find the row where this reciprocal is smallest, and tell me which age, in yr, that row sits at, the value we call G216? 216 yr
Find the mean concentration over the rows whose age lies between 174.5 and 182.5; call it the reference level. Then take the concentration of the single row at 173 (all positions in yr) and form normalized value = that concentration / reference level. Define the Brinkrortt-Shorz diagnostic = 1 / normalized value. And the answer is 1.02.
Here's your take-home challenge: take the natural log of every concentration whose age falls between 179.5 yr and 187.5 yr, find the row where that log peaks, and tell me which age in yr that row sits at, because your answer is 184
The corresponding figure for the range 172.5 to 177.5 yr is 177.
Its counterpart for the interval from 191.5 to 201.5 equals 193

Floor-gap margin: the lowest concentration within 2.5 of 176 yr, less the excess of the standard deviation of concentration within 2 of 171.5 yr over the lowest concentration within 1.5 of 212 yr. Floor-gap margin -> 40.7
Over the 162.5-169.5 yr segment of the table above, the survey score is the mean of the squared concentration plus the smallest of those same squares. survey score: 894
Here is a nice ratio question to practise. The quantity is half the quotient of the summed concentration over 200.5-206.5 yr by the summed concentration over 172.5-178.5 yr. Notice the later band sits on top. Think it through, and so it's 0.466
